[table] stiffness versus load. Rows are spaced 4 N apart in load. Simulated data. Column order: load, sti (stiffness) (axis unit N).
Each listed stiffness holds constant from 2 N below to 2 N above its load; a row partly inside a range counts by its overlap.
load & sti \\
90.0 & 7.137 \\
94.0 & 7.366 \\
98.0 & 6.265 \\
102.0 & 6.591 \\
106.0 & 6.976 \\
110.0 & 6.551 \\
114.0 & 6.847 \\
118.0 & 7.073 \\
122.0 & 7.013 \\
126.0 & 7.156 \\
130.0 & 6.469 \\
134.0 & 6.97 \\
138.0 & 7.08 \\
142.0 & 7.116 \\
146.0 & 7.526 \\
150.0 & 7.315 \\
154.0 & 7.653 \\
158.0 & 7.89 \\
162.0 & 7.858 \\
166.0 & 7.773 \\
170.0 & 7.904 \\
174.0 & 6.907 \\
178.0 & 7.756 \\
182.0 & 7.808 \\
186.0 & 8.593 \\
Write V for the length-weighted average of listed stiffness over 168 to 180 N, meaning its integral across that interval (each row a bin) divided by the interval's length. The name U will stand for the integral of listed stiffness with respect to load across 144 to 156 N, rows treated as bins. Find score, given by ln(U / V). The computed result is 2.48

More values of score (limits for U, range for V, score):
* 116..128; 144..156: 2.43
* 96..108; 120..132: 2.45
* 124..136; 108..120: 2.49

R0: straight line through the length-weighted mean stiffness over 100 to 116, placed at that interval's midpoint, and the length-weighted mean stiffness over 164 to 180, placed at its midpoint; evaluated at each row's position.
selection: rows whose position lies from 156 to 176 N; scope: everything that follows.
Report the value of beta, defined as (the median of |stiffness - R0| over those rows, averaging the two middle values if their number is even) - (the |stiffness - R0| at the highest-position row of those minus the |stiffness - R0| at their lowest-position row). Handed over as 0.190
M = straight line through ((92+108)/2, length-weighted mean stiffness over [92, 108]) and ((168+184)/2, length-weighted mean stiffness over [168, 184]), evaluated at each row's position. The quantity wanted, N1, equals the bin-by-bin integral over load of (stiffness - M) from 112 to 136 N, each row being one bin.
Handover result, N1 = -3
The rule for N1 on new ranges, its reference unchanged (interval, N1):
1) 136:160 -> 3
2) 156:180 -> 4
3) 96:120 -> -4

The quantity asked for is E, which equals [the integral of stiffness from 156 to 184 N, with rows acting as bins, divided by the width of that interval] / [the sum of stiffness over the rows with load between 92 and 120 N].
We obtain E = 0.162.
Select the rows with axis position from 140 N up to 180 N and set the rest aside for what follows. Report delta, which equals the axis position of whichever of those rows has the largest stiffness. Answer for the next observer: 170.0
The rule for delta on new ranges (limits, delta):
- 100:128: 126.0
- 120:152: 146.0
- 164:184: 170.0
